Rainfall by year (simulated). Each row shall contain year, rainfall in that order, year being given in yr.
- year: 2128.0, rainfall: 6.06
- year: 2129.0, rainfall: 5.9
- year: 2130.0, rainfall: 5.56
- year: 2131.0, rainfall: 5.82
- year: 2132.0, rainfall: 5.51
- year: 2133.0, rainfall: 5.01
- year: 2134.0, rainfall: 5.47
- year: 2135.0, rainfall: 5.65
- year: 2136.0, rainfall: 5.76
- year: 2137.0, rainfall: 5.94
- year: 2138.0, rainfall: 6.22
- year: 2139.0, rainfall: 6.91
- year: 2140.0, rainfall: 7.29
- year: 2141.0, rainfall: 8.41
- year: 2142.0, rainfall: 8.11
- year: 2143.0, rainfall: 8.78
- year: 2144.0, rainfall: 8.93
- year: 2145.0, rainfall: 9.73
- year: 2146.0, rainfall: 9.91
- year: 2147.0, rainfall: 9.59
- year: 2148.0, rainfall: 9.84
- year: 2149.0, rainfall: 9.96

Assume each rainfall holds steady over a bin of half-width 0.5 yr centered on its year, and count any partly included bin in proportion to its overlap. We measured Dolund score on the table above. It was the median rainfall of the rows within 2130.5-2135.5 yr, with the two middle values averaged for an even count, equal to 5.5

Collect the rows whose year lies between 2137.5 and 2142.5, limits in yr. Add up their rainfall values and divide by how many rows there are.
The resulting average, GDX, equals 7.4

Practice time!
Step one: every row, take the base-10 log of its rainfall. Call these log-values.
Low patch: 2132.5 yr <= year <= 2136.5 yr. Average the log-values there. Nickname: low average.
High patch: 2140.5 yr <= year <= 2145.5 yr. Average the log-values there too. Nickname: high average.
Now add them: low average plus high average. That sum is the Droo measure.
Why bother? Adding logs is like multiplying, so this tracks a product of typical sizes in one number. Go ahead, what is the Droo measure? 1.68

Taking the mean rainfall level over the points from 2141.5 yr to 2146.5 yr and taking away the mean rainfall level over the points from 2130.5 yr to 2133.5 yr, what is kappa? 3.6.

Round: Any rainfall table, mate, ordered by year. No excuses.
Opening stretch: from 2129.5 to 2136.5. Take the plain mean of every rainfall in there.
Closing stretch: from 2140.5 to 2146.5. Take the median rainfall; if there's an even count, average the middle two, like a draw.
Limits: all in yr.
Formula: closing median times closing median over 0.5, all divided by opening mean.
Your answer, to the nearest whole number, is 28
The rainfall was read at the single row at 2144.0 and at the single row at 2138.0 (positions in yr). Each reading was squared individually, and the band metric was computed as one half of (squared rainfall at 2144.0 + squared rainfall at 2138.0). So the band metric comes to 59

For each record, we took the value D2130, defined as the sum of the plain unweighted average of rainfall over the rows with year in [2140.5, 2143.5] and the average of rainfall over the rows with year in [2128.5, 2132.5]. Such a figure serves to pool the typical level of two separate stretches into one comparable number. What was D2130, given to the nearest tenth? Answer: 14.1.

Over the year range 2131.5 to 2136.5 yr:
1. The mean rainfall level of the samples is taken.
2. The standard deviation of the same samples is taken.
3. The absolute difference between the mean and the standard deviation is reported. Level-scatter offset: 5.2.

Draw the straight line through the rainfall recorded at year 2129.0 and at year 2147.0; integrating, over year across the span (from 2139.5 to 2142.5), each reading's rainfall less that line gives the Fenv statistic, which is -1.3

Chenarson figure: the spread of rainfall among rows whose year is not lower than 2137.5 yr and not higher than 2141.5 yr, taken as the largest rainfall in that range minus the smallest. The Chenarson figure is 2.2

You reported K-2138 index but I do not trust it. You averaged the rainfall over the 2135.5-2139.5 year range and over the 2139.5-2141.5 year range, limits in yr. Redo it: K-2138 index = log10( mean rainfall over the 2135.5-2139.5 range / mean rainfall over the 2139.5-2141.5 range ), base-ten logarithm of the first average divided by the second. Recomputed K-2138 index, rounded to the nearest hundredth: -0.10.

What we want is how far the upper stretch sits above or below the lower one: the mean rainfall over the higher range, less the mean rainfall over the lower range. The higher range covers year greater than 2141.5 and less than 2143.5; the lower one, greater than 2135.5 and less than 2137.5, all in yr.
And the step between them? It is 2.6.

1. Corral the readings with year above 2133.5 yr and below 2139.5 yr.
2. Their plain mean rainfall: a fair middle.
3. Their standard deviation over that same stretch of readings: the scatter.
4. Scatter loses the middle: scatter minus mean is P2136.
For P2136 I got -5.5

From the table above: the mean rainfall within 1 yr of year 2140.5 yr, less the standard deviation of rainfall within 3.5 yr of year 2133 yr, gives 7.6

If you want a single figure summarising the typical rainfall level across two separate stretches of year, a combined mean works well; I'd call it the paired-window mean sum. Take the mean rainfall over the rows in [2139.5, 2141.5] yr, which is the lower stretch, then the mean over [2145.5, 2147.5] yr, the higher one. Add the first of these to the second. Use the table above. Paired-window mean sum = 17.6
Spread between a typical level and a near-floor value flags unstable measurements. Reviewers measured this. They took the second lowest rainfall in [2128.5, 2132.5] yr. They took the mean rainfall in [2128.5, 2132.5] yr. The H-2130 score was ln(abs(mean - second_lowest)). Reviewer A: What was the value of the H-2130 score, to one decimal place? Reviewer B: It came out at -2.0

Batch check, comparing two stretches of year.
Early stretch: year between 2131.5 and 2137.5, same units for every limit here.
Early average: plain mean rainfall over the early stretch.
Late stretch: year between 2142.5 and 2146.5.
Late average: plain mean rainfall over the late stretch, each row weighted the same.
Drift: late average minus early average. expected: 3.8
